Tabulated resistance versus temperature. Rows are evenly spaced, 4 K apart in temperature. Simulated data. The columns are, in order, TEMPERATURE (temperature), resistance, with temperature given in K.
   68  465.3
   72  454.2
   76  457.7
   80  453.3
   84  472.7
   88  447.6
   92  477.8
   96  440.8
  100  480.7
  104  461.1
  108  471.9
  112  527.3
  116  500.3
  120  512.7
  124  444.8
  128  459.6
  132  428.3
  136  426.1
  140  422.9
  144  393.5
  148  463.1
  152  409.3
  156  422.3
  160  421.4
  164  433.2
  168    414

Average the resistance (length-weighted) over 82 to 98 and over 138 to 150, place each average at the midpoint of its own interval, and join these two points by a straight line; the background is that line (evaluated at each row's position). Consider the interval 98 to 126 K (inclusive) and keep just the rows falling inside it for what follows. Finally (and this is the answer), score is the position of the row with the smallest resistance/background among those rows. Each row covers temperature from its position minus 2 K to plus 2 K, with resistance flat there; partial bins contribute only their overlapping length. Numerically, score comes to 124 K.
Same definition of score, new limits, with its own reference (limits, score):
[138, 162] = 144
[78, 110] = 96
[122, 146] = 144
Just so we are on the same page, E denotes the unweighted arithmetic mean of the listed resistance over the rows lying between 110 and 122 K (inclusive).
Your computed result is 513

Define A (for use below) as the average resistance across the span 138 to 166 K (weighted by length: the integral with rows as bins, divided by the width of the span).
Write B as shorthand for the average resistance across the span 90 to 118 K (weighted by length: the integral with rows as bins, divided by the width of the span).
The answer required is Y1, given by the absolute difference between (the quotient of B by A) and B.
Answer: 479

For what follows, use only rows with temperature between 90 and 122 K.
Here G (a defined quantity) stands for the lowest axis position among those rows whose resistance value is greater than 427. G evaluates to 92 K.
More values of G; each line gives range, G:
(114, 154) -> 116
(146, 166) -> 148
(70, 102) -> 72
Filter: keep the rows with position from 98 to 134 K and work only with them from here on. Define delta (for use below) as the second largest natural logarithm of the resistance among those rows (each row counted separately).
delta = 6.24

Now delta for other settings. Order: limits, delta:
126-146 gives 6.06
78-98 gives 6.16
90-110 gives 6.17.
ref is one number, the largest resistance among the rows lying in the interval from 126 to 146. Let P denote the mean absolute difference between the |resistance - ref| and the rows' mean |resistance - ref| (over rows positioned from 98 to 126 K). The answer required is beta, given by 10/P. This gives 0.5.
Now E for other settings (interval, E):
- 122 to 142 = 436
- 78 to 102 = 462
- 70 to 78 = 456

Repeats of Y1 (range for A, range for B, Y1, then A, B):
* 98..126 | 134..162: 422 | 486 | 423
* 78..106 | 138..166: 423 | 462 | 424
